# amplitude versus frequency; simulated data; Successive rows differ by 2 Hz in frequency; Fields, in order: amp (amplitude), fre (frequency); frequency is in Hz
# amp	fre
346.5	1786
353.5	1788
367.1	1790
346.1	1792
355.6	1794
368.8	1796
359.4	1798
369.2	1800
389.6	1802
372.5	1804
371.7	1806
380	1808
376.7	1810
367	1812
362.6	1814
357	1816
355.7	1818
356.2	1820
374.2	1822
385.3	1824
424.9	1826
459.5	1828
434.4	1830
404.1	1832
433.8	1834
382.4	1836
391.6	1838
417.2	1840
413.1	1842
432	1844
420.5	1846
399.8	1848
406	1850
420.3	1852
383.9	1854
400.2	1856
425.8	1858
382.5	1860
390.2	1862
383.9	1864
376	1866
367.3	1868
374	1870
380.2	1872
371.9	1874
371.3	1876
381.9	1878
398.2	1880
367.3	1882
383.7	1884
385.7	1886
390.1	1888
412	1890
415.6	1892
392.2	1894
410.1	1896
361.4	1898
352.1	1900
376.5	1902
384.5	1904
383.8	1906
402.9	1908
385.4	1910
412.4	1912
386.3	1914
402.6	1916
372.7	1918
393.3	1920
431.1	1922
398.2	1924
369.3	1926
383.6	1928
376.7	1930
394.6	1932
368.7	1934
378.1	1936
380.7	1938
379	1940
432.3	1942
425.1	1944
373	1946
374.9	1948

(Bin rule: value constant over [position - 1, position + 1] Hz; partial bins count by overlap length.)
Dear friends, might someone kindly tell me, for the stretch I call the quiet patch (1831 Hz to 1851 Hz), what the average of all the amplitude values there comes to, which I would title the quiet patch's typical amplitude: 410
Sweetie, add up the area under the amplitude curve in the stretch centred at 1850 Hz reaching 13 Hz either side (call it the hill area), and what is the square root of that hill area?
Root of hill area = 103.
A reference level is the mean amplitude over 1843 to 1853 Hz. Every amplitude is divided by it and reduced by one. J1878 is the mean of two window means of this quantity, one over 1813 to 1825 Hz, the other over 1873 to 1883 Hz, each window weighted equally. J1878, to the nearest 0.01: -0.11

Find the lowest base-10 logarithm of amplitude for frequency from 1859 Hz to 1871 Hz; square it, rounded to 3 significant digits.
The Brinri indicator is 6.58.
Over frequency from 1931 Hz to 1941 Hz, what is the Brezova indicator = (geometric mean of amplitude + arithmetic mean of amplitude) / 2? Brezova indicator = 380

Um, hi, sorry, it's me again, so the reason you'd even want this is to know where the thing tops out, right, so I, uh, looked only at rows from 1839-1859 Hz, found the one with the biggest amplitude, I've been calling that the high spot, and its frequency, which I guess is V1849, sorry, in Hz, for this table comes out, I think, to 1844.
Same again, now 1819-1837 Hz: 1828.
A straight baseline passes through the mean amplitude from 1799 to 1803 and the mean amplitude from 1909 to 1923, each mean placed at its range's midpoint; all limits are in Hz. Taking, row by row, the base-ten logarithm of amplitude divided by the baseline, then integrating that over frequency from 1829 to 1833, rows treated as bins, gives 0.15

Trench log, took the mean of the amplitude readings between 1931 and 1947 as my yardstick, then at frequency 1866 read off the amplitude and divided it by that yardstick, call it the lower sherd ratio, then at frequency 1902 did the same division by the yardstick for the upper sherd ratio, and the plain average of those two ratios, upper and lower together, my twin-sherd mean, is 0.96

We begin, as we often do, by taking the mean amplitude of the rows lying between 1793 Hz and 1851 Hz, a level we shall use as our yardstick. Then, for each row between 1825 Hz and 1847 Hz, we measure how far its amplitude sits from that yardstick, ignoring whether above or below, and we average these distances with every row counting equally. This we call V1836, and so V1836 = 30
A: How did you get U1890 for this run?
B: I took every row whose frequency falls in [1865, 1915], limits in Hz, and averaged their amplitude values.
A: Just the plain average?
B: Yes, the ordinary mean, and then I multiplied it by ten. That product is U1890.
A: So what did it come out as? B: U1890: 3849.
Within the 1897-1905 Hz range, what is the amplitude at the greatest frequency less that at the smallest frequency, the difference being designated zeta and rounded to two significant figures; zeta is 23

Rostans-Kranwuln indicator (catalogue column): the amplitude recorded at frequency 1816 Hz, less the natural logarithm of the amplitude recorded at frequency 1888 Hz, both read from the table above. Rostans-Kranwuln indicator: 351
